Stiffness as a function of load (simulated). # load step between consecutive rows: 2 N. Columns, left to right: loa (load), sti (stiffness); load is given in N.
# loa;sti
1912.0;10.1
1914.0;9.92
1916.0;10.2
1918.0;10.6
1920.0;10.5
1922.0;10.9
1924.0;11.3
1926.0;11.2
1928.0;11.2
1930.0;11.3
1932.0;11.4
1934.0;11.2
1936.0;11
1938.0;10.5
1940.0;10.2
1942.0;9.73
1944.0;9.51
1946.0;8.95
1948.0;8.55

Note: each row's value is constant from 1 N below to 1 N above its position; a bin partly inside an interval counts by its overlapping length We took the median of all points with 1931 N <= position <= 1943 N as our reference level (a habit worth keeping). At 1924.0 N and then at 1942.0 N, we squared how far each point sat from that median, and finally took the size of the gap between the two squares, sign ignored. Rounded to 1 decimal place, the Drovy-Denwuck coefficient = 0.7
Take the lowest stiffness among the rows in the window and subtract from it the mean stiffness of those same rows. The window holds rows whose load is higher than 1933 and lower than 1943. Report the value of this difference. -0.80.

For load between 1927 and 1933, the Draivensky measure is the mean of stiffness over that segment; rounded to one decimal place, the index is 11.3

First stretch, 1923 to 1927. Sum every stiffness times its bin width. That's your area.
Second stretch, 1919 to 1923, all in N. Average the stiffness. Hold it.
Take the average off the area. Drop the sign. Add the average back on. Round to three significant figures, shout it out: 45.0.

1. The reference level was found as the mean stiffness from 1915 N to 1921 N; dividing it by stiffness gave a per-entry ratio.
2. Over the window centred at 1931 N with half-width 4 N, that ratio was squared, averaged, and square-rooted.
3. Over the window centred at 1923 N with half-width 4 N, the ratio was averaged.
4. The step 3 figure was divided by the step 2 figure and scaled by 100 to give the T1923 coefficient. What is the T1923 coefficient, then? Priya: 103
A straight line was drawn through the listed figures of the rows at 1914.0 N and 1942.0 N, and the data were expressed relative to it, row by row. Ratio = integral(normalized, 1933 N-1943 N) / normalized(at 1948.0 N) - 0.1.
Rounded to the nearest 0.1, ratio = 12.1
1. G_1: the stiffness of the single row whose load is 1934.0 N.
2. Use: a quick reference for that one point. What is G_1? 11.2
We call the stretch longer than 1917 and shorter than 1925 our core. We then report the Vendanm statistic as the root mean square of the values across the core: 10.8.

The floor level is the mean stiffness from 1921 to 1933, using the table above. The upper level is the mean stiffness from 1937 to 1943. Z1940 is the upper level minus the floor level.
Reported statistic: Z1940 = -1.07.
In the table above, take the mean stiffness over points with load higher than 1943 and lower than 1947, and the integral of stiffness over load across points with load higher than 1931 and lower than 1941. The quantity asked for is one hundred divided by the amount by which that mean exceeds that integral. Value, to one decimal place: -1.0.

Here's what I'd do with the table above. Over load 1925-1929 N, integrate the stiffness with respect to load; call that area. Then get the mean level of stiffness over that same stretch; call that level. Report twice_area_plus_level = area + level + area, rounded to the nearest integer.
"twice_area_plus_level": 101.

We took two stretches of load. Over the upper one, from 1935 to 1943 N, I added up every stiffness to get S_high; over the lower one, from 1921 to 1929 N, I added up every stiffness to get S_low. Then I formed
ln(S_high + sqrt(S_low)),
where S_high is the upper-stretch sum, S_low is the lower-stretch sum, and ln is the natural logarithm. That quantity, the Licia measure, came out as 3.87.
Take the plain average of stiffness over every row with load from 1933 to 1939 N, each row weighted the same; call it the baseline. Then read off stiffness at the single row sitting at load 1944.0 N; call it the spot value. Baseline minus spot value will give 1.4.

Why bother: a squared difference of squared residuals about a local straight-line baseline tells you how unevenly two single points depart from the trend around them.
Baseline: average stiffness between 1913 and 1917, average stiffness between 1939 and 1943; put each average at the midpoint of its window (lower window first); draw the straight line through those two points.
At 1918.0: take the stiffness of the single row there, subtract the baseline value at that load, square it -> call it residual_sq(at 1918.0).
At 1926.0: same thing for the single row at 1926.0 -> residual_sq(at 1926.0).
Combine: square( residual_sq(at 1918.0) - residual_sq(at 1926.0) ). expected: 1.19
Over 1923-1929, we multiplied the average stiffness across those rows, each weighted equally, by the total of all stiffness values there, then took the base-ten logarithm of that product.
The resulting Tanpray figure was 2.58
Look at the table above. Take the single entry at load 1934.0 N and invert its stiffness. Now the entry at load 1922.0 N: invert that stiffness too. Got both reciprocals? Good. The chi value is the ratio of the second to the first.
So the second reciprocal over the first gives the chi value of 1.03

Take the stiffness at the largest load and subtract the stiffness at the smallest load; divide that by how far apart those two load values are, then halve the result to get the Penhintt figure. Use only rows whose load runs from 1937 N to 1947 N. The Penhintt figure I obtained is -0.10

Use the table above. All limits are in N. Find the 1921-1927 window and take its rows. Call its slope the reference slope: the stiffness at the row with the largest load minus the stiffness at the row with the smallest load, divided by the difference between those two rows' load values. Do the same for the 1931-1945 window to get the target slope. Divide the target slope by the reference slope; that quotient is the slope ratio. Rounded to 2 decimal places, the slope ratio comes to -2.10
